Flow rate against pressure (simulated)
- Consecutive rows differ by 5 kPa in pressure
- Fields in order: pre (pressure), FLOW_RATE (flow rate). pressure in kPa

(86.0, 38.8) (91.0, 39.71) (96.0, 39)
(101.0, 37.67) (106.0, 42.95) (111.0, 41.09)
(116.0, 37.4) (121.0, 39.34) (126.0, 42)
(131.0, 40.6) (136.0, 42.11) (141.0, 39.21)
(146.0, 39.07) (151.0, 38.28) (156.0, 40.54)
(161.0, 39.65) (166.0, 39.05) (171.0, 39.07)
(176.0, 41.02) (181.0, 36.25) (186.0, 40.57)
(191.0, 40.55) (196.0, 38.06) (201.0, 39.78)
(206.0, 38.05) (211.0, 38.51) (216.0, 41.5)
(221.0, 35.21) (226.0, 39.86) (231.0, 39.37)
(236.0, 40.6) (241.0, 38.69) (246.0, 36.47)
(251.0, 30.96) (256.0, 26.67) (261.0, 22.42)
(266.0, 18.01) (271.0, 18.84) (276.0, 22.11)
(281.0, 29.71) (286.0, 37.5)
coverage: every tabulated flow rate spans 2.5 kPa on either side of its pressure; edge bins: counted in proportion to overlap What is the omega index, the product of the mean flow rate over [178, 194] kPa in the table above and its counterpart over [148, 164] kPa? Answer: 1545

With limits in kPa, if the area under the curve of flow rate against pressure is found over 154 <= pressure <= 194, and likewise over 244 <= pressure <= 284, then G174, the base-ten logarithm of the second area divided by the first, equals -0.188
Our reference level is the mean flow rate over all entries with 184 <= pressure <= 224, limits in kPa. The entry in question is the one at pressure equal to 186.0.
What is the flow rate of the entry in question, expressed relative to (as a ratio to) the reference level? 1.04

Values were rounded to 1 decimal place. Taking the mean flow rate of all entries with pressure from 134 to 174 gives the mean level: 39.6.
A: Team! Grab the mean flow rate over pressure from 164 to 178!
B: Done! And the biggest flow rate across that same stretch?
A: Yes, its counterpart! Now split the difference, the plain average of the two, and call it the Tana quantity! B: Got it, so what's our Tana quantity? 40.4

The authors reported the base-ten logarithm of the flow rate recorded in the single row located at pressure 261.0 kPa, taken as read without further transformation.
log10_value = 1.35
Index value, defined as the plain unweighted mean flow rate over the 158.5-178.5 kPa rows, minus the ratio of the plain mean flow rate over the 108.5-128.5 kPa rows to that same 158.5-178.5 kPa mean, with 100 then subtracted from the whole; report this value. -61.3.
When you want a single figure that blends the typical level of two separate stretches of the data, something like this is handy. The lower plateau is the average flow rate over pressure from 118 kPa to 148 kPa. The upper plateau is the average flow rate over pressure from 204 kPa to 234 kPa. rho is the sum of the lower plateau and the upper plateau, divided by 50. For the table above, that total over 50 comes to 1.58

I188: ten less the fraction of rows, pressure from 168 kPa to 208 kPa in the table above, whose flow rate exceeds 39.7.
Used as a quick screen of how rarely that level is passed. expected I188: 9.50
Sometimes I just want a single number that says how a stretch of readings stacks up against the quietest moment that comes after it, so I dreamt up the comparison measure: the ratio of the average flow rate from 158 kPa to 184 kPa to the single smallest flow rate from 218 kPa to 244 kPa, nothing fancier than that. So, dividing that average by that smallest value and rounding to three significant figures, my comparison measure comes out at 1.11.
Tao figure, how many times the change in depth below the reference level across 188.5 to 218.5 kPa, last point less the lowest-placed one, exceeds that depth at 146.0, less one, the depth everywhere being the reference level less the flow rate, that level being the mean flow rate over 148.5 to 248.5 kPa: 58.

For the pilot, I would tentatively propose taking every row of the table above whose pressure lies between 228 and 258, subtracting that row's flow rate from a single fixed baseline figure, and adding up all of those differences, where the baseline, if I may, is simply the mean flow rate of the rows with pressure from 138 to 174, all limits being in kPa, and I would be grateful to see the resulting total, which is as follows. 23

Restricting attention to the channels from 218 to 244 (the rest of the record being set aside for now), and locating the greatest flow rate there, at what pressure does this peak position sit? 236.0 kPa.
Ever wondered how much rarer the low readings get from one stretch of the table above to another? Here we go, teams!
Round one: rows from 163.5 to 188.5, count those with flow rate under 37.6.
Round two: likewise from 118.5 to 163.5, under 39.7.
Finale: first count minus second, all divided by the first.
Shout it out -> -4.0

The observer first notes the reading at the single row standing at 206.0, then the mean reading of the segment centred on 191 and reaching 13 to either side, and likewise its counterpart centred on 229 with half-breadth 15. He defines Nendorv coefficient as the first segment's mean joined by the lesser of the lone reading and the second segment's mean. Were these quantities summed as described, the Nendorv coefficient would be 77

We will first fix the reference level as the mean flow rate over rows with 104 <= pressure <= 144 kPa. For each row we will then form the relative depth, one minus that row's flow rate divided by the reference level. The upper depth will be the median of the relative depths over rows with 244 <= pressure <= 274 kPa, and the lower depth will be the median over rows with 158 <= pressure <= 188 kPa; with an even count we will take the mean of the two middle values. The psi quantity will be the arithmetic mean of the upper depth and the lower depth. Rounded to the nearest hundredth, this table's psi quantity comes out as 0.21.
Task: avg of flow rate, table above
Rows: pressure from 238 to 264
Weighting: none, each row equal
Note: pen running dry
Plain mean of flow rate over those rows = 31.0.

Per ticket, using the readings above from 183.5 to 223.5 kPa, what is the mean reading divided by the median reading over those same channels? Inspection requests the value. 0.997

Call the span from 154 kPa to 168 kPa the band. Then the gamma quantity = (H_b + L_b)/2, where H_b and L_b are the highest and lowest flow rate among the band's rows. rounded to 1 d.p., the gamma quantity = 39.8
